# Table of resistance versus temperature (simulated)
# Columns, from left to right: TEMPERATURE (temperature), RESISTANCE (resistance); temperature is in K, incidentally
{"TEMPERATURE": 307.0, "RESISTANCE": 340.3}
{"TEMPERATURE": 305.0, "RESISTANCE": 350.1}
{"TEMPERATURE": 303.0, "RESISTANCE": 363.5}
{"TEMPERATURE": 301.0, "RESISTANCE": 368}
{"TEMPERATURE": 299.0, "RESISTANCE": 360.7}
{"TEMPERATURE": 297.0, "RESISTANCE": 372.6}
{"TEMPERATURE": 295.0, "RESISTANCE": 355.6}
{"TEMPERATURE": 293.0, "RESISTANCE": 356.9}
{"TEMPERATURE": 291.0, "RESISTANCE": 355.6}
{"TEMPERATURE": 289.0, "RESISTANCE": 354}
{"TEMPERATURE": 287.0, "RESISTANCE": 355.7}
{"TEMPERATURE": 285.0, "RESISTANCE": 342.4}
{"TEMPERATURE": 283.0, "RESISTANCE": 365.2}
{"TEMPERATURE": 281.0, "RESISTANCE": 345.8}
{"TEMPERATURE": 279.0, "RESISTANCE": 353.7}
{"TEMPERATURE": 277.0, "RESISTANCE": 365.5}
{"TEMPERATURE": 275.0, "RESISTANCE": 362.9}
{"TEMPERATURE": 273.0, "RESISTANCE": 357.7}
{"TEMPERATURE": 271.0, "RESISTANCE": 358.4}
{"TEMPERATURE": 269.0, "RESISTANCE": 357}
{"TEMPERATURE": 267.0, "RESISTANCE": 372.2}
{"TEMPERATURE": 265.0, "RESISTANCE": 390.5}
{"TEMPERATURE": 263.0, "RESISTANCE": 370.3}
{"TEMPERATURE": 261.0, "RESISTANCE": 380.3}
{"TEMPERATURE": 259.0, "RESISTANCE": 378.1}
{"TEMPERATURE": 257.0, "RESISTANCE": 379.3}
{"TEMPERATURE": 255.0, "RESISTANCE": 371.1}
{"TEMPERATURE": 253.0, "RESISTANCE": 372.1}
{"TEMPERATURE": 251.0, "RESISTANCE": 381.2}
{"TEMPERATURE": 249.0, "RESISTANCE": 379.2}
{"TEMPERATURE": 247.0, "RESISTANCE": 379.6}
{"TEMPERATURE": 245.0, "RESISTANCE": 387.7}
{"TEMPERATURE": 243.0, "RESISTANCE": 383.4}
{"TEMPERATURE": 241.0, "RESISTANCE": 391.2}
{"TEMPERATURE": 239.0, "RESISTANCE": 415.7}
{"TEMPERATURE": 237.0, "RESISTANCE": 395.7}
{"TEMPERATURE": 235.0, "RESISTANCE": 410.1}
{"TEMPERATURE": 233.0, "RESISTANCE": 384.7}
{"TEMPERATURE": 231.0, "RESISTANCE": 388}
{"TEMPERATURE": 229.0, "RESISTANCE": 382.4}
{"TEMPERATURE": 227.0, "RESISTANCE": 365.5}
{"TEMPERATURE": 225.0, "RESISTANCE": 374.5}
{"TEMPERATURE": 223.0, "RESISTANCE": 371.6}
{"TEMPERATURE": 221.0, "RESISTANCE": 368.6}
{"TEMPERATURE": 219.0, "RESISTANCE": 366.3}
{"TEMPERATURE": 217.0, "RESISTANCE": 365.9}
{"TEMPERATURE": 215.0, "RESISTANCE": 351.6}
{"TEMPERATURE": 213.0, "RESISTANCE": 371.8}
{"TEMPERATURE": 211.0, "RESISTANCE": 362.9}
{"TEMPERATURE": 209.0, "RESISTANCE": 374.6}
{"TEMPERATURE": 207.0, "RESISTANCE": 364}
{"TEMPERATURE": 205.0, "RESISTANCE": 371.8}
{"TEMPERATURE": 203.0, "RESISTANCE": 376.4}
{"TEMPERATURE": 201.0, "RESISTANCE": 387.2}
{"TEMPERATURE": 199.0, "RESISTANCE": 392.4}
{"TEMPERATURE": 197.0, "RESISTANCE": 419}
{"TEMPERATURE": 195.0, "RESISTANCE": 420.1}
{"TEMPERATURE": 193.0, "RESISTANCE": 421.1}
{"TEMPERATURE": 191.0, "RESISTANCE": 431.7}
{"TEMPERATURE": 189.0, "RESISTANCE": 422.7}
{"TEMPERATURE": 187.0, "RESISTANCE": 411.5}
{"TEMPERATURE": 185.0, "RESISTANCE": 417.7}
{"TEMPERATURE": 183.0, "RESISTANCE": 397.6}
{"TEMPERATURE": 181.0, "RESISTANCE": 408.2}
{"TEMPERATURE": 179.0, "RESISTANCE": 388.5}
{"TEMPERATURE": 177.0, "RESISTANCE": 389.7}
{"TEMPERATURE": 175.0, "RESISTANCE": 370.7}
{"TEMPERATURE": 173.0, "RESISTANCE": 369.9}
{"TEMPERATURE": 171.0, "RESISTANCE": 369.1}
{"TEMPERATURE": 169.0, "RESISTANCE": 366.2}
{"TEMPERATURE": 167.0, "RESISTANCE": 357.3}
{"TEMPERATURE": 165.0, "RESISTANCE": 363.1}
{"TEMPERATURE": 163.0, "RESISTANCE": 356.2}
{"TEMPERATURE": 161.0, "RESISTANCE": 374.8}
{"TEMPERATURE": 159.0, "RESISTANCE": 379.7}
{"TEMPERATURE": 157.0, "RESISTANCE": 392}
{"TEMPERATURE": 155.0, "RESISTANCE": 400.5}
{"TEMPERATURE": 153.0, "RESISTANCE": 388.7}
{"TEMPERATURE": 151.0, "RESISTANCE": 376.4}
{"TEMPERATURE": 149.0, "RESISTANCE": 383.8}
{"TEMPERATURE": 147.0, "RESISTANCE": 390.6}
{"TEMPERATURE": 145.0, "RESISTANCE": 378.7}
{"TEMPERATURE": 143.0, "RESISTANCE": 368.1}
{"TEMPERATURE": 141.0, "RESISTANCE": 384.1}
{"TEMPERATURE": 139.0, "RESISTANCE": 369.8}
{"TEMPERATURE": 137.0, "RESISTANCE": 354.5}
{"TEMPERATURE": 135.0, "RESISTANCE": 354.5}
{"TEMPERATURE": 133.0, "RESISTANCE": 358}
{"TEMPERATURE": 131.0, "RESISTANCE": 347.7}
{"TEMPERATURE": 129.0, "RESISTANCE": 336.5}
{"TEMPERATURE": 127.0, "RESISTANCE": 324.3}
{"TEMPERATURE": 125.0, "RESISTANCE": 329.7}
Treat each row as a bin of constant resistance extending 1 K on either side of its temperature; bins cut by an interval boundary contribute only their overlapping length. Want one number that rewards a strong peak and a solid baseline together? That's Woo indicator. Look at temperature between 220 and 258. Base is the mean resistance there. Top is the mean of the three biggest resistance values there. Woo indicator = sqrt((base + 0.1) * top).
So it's 395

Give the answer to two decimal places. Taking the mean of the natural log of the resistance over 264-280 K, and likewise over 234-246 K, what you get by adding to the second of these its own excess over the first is 6.07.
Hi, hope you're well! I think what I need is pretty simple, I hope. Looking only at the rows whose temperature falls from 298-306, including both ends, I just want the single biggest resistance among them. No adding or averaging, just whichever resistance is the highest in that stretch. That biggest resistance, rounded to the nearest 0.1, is 368.0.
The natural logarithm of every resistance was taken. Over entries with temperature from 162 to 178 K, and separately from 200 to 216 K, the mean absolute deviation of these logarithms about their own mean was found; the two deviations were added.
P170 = 0.041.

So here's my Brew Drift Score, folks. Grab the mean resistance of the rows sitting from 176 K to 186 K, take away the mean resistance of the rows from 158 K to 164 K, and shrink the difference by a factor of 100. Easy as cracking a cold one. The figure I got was 0.30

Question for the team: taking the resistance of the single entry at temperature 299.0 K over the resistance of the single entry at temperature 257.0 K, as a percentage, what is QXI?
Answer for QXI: 95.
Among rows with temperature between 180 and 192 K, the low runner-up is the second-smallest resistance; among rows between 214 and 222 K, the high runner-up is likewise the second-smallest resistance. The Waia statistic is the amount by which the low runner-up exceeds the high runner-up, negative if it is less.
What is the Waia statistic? 42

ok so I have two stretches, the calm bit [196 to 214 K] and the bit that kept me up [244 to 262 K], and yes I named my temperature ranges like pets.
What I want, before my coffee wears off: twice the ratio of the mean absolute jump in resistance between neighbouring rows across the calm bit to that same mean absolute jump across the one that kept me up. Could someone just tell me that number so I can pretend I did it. 5.4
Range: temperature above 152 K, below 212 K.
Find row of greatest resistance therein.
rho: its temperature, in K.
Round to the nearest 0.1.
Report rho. 191.0 K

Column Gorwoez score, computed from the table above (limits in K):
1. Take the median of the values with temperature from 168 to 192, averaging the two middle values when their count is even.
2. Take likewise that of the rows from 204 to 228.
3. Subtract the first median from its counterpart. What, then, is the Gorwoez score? -26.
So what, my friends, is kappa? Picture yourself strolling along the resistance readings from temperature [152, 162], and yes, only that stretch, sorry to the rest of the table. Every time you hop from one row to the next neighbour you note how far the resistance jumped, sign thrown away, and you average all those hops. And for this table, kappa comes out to 9.4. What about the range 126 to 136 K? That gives 9.3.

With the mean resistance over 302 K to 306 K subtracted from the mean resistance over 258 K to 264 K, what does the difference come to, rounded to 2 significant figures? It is 19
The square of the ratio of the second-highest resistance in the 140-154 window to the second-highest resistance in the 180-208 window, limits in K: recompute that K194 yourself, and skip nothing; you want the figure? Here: 0.85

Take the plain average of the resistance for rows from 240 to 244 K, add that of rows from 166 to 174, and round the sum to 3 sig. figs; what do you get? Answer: 753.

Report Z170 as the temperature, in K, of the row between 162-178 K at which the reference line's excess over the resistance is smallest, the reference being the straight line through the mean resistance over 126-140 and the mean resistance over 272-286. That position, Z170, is 177.0 K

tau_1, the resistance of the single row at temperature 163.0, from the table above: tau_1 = 356.2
